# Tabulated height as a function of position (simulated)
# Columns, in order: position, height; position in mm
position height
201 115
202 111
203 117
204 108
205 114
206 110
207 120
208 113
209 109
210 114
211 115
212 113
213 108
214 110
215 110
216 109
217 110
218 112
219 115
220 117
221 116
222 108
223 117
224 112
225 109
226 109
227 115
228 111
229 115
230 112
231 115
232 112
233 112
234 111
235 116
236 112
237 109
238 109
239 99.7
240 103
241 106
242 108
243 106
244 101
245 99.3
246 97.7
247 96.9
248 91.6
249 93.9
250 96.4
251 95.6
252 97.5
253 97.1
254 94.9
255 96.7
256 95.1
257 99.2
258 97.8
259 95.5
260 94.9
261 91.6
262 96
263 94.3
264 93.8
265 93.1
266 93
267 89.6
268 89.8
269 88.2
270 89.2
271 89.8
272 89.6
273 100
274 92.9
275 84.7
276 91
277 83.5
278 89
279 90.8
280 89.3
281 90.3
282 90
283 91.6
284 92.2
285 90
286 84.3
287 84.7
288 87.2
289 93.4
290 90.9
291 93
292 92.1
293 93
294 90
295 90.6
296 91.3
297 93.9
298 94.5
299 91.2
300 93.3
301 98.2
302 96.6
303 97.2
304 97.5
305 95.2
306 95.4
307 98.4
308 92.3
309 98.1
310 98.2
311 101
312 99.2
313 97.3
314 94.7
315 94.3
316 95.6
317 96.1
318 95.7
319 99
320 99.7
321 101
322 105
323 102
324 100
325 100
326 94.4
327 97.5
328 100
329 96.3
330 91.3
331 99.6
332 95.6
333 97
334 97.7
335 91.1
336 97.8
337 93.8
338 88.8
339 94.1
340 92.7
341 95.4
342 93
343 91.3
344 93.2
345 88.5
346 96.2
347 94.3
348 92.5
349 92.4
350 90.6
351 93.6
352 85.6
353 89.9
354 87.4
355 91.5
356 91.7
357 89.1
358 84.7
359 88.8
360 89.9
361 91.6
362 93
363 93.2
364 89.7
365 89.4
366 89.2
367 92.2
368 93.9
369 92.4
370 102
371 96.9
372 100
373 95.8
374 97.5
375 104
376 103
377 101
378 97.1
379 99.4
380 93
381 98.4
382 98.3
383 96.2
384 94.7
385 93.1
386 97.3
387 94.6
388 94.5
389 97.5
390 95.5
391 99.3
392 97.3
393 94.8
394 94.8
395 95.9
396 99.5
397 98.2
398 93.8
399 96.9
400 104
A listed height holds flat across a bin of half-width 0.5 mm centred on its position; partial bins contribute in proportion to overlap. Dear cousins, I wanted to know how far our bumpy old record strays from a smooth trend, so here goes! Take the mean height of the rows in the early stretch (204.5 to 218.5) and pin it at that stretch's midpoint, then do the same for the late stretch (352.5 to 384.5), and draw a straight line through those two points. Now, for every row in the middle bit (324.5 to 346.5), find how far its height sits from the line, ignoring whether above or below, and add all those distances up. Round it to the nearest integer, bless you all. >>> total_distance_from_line 76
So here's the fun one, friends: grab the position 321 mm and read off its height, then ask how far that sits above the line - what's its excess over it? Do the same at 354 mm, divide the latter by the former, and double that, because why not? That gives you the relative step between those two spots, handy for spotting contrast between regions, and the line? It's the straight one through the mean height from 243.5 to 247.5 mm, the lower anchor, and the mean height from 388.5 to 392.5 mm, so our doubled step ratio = -7.0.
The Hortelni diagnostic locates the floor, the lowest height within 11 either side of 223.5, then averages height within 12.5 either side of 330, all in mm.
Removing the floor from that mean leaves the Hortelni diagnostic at -11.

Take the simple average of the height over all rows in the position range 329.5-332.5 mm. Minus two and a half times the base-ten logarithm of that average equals -4.95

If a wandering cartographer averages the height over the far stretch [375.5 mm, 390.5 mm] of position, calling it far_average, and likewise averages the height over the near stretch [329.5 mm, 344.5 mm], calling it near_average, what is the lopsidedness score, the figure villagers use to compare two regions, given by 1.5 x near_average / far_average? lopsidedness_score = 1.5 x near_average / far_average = 1.46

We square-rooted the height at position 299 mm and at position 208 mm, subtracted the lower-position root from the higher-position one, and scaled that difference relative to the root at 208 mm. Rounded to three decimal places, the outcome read -0.102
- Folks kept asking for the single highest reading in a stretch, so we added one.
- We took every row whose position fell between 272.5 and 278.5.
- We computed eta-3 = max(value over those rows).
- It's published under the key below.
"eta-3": 100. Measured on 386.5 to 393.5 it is 99.3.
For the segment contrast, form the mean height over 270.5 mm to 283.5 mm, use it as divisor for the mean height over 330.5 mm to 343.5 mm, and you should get 1.05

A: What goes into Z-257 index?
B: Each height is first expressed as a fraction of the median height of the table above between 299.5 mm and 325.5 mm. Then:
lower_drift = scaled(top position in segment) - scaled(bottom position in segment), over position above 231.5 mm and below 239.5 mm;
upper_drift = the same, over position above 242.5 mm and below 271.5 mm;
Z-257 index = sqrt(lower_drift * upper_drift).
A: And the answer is 0.144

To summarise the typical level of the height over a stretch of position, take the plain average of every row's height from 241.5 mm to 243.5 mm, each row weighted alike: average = 107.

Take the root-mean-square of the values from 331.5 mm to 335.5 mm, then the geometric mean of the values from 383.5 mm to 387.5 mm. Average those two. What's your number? 95.1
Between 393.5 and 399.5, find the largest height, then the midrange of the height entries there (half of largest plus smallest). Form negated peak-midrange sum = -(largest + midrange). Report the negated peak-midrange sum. -196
